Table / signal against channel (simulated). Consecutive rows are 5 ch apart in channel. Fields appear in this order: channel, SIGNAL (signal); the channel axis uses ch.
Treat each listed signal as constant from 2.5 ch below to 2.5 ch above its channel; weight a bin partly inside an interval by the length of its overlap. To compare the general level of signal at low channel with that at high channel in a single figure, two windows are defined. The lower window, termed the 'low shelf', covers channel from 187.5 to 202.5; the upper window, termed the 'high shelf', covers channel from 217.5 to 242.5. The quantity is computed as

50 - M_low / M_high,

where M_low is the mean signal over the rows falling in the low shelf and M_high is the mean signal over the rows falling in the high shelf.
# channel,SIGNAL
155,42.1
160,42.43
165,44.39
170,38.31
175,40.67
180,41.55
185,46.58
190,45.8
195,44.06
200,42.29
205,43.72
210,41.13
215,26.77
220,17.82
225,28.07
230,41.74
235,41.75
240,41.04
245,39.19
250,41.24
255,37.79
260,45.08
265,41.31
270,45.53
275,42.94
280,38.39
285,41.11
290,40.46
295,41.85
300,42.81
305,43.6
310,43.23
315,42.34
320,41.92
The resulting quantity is 48.7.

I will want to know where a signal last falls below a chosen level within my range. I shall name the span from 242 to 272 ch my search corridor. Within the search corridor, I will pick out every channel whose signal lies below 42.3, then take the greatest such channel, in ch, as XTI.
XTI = 265 ch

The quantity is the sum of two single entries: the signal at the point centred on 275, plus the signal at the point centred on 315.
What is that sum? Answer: 85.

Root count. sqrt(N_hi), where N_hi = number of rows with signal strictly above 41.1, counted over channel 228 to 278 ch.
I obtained 2.6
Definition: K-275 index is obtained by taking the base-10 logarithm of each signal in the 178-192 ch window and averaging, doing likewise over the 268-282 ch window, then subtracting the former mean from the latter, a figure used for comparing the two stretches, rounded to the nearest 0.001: -0.024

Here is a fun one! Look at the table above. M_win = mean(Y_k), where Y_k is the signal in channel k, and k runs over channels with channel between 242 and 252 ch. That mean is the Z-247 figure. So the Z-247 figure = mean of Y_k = 40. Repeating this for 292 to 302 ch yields 42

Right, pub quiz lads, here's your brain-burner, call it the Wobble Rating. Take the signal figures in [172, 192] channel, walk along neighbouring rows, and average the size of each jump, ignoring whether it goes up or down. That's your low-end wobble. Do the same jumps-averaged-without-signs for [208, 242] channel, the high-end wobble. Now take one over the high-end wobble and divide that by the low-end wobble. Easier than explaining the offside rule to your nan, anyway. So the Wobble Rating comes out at 0.056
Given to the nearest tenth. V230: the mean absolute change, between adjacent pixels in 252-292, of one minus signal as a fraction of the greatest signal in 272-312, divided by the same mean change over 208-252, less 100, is -99.4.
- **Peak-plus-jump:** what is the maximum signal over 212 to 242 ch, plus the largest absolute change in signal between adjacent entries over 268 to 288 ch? 46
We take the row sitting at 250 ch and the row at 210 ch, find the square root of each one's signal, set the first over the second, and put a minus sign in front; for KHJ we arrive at -1.00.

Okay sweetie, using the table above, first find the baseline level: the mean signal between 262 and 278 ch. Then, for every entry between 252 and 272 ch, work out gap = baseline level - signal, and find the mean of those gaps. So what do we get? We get 0.8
